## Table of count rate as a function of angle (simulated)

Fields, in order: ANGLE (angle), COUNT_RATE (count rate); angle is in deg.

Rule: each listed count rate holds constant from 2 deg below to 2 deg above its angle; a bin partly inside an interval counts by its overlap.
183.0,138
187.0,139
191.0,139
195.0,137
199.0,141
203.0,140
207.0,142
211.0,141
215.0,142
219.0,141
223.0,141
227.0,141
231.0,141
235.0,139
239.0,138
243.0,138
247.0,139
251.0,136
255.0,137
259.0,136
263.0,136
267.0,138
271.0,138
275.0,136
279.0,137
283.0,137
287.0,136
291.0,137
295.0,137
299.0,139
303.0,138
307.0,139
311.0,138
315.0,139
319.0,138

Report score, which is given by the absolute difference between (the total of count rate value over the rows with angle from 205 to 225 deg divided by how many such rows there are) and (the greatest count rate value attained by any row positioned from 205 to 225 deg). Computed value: 0.6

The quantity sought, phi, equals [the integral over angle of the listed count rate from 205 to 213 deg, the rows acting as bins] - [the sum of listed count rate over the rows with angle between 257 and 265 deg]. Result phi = 860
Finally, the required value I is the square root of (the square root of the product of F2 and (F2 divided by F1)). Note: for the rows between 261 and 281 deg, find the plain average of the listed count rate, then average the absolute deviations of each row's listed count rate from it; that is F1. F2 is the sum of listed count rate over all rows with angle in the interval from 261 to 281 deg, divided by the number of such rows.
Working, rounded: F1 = 0.8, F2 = 137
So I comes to 12.4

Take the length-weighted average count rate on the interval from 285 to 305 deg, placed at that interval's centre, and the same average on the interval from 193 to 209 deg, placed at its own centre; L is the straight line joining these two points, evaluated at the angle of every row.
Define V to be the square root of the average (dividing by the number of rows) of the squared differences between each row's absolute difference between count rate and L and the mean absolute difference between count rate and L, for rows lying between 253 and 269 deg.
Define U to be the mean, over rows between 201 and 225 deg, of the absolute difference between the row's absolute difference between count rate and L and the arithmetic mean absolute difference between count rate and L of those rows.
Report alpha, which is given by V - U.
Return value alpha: 0.33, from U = 0.555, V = 0.89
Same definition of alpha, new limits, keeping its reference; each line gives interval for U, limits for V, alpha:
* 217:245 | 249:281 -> 0.43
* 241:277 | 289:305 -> -0.38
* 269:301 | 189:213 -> 0.39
